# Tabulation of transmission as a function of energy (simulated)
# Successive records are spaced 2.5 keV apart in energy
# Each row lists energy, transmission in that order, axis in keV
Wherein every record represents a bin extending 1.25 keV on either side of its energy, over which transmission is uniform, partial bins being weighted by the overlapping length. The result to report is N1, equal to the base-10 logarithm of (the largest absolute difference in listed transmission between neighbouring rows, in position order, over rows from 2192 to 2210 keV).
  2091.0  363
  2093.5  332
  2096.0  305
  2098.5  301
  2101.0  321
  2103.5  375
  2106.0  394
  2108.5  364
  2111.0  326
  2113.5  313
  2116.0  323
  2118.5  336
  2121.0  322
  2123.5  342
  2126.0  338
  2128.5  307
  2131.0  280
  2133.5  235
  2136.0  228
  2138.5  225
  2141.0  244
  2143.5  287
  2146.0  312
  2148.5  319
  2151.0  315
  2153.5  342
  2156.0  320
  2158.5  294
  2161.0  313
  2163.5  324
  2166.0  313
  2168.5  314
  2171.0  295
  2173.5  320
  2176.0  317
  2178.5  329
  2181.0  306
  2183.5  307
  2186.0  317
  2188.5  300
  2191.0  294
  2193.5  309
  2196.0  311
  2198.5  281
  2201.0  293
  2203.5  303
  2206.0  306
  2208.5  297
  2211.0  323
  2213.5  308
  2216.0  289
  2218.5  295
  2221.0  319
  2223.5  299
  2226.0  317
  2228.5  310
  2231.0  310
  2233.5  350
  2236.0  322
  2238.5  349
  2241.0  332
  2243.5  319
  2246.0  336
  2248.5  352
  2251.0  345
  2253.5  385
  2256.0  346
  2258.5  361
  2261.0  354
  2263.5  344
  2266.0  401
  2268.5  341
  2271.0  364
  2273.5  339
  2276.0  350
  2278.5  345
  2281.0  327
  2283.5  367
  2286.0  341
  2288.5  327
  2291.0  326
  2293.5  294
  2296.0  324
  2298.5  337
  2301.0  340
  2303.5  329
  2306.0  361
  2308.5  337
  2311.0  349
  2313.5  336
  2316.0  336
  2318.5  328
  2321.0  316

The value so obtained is 1.48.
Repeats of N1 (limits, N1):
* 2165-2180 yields 1.40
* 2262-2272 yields 1.78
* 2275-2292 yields 1.60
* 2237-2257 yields 1.60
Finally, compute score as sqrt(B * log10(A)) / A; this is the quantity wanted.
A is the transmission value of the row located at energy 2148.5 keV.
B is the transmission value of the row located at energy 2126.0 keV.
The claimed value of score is 0.091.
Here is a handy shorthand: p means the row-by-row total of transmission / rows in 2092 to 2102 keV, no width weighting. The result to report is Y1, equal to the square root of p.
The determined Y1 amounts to 35.5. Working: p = 1259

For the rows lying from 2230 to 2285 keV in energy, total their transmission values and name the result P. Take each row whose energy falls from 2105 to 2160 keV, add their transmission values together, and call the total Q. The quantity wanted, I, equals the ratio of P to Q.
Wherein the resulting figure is 1.13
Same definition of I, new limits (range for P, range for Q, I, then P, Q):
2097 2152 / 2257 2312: 0.90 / 6807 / 7558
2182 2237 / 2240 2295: 0.89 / 6760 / 7596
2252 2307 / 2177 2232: 1.13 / 7603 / 6723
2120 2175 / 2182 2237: 0.97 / 6589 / 6760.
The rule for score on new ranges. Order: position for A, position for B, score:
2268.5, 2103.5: 0.090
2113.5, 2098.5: 0.088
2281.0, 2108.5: 0.093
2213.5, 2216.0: 0.087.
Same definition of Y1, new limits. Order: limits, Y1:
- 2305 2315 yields 37.2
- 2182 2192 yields 34.9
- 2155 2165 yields 35.4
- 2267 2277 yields 37.3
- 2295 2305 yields 36.5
